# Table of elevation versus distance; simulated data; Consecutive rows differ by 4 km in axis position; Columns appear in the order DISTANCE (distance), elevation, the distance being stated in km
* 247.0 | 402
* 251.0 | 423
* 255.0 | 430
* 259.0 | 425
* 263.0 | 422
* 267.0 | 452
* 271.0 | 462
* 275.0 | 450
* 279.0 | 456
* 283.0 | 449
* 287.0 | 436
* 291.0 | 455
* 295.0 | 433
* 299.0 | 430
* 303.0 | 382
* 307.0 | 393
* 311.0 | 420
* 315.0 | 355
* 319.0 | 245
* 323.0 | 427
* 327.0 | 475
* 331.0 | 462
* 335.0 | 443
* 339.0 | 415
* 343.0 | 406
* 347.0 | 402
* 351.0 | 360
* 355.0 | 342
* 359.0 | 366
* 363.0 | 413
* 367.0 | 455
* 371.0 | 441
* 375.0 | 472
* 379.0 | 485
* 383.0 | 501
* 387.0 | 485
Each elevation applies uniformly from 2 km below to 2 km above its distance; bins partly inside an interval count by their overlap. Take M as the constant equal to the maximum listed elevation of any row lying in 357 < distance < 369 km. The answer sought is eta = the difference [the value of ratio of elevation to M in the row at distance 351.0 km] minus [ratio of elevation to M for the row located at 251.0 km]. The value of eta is -0.138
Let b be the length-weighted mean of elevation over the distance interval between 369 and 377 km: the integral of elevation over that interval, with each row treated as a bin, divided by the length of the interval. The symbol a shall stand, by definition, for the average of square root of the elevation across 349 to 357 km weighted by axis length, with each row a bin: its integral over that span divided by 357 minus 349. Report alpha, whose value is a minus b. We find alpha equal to -438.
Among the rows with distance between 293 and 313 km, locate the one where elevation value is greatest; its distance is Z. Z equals 295.0 km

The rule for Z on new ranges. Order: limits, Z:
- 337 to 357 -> 339.0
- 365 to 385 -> 383.0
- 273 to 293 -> 279.0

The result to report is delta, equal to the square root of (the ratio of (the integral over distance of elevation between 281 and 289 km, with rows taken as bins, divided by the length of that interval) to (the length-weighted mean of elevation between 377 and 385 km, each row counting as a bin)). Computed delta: 0.95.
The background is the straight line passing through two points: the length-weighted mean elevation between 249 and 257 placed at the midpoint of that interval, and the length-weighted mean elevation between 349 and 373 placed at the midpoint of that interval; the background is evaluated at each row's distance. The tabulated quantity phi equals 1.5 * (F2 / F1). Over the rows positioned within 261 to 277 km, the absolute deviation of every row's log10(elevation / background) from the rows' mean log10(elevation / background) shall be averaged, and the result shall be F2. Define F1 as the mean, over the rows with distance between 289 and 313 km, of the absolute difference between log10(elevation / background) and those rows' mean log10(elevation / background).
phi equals 0.9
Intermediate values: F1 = 0.02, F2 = 0.013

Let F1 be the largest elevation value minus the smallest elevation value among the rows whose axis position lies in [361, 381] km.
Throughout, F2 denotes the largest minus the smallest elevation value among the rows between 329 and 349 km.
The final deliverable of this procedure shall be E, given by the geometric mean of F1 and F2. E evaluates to 66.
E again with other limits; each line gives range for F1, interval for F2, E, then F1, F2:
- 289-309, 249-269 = 47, 73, 30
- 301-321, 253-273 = 84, 175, 40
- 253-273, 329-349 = 49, 40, 60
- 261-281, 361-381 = 54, 40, 72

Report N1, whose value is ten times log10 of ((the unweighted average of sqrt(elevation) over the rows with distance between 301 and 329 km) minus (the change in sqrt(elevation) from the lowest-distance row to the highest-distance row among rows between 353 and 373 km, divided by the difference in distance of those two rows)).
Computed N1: 12.9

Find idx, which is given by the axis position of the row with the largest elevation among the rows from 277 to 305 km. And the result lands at 279.0 km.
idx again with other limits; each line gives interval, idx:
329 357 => 331.0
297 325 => 299.0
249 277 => 271.0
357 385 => 383.0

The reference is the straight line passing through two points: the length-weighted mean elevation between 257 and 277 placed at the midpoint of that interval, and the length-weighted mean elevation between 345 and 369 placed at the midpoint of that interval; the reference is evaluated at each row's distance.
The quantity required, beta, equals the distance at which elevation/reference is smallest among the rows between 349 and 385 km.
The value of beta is 355.0 km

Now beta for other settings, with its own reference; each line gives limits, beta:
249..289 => 251.0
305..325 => 319.0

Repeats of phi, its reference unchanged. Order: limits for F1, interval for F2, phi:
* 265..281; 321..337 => 5.5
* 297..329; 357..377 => 0.9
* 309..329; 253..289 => 0.2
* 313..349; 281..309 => 0.5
